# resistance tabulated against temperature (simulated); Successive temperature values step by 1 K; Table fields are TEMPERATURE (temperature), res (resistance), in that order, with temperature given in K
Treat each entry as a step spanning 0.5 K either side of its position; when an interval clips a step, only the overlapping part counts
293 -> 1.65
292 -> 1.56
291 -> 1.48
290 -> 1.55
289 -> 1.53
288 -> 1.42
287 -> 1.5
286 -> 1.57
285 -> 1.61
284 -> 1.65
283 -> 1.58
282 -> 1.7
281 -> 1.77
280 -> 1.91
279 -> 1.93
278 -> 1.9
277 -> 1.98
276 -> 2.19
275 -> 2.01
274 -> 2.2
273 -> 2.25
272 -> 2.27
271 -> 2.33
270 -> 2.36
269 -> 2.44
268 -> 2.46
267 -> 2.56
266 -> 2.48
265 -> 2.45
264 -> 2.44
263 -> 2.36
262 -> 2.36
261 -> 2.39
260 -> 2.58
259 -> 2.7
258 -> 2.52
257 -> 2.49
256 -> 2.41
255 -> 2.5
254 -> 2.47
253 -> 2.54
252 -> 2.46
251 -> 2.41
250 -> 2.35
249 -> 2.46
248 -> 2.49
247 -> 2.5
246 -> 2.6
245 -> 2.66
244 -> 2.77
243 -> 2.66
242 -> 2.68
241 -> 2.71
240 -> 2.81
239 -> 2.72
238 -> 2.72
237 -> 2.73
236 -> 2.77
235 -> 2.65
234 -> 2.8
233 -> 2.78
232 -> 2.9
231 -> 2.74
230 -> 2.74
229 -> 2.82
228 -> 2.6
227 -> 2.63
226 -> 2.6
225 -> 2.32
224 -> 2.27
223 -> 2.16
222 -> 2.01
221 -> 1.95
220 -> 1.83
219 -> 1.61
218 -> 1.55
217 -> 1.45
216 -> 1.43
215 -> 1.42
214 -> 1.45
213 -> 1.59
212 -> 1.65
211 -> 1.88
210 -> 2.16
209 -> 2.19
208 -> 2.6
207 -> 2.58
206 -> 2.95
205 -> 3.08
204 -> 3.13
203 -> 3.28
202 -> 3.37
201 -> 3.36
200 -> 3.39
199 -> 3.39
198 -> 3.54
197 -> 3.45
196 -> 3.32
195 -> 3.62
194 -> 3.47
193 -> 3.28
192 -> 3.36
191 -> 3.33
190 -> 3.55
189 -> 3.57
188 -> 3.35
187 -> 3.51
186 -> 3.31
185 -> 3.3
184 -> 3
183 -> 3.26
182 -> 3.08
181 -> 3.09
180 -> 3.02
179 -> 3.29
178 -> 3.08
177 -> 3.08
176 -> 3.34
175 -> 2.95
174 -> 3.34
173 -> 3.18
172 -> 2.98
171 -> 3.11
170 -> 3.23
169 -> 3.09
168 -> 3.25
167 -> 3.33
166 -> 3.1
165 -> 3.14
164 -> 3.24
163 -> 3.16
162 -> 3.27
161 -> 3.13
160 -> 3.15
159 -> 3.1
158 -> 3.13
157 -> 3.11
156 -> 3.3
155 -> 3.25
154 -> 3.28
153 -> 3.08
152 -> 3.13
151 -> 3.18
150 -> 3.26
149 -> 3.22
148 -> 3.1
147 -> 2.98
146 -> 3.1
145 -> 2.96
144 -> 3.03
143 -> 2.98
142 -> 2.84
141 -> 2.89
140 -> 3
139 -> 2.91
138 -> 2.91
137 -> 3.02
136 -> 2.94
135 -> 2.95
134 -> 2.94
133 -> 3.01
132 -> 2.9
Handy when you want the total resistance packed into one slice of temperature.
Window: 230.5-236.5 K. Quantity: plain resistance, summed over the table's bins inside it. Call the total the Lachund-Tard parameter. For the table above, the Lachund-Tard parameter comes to 16.6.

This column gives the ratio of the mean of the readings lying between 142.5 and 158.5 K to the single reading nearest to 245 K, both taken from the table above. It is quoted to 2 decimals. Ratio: 1.18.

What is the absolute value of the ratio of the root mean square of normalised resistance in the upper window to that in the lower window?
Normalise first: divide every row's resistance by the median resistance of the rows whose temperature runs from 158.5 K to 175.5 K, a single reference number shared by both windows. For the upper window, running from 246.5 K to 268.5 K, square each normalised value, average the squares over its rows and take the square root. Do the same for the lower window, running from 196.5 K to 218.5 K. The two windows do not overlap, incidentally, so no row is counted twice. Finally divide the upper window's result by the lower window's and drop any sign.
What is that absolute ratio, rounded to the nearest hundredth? 0.94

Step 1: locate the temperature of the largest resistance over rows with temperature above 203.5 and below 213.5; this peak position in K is 204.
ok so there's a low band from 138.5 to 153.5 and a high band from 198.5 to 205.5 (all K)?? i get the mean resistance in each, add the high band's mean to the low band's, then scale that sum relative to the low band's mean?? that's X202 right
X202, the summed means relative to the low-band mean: 2.1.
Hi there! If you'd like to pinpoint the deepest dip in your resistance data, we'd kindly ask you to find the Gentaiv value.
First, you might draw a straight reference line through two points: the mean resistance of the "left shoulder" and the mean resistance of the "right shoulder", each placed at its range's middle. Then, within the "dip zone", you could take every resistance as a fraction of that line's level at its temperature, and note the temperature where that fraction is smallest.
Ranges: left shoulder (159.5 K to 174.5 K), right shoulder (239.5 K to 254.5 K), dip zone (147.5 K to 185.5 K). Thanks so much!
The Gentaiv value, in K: 148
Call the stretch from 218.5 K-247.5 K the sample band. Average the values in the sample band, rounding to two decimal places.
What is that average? 2.54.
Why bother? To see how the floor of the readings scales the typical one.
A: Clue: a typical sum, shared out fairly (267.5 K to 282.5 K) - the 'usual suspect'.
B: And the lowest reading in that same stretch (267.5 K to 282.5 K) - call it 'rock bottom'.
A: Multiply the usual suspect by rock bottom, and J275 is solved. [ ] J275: 3.6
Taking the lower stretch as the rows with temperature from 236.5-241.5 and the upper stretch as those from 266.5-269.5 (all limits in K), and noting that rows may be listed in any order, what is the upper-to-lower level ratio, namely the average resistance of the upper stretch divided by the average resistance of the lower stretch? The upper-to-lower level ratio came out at 0.91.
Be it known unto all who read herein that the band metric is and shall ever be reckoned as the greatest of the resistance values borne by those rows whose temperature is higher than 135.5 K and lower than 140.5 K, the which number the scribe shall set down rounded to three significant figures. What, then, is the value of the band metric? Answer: 3.02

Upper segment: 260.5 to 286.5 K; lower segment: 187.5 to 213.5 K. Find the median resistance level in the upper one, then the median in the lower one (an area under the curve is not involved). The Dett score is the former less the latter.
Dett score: -1.1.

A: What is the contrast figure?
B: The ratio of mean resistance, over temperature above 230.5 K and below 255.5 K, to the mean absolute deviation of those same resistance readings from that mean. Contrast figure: 21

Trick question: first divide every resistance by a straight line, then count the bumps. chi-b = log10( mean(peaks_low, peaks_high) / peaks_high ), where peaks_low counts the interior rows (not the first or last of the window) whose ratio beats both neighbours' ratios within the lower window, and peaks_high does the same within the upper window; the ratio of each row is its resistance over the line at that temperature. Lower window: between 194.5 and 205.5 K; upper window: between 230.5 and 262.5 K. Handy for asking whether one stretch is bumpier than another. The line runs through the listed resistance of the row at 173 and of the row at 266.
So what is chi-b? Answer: -0.16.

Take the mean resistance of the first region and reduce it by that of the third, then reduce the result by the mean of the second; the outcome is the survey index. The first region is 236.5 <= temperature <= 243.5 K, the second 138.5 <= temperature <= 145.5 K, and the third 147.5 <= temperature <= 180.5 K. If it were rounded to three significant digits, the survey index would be -3.40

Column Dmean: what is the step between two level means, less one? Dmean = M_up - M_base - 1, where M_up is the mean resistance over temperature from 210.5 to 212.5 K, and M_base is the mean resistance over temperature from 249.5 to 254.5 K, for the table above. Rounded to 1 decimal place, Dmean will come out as -1.7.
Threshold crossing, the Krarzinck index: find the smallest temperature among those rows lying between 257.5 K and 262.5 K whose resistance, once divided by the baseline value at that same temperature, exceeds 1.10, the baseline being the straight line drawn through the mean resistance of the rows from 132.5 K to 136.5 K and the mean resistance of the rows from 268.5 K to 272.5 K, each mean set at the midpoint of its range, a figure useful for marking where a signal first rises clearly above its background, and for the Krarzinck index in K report 259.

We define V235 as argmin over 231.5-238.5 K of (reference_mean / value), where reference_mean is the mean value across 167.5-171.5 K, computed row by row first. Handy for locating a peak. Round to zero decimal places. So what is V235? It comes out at 232 K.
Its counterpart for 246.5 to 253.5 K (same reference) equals 253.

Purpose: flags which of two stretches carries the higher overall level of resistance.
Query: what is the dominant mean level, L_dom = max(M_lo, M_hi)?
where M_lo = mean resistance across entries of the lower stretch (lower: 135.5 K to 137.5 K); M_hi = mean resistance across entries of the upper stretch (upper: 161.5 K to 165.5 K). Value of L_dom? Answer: 3.2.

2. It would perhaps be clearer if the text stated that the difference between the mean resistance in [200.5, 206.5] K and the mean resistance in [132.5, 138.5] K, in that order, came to 0.2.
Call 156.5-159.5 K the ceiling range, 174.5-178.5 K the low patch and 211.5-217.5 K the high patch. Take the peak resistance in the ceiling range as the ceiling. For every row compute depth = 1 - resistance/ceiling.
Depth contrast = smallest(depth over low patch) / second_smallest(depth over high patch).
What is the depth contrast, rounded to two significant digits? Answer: -0.14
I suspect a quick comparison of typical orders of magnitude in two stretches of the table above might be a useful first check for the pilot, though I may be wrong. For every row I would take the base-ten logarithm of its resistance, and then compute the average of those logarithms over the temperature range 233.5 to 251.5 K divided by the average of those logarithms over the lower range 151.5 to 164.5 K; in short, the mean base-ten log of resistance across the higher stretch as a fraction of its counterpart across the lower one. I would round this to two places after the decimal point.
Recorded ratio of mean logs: 0.84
